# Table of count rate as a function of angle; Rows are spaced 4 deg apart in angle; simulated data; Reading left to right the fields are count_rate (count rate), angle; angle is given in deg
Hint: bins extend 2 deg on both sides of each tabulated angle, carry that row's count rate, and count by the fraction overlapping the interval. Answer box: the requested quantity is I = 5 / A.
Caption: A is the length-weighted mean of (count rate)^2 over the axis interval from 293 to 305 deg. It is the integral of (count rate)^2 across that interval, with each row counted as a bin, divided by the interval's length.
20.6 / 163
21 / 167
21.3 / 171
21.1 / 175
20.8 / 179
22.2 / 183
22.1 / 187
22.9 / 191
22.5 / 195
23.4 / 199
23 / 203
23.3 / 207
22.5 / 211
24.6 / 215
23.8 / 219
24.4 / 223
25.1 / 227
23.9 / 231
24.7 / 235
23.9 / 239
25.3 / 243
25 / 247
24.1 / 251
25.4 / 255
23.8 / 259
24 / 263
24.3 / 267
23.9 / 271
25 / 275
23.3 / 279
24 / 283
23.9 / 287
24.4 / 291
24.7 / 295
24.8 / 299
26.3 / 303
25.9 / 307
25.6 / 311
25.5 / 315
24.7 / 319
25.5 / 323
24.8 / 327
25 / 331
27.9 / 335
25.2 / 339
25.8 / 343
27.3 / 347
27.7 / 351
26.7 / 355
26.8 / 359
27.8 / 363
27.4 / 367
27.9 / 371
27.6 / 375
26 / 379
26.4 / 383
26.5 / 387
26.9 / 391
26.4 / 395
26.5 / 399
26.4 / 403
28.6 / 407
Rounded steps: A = 639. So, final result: 0.0078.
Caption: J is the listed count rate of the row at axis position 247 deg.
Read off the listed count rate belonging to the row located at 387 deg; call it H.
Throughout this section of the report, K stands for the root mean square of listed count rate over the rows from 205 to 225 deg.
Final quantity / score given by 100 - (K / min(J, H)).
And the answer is 99.1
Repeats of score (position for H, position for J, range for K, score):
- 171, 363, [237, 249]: 98.8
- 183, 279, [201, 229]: 98.9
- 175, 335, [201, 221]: 98.9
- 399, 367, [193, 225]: 99.1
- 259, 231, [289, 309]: 98.9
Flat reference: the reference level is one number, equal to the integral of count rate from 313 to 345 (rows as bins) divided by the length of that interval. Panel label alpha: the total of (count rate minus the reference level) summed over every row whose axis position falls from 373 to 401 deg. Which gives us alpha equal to 7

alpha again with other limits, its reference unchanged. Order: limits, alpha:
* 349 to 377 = 13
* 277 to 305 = -7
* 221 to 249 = -7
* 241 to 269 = -7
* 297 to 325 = -1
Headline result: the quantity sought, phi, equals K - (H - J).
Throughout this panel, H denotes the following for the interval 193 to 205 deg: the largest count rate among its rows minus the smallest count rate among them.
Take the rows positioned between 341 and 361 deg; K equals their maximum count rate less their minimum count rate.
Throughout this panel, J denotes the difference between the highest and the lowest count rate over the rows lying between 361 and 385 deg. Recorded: 2.9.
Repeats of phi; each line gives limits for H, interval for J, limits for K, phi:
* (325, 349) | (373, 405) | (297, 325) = 0.1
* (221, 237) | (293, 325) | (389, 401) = 0.9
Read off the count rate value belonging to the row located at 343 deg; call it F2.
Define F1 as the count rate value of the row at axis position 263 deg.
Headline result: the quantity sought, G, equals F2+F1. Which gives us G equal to 49.8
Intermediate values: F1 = 24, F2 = 25.8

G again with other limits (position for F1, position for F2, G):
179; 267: 45.1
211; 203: 45.5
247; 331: 50.0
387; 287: 50.4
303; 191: 49.2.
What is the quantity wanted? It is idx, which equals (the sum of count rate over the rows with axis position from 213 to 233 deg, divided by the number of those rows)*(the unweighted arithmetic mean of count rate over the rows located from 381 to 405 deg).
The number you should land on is 646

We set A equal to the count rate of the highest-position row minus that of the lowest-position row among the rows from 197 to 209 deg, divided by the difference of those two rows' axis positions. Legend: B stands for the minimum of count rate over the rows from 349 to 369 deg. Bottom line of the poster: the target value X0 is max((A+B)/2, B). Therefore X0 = 26.7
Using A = -0.01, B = 26.7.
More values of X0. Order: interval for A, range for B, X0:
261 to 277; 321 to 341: 24.8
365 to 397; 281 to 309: 23.9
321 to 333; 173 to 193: 20.8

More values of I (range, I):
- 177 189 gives 0.0106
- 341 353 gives 0.0069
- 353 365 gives 0.0068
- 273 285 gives 0.0086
